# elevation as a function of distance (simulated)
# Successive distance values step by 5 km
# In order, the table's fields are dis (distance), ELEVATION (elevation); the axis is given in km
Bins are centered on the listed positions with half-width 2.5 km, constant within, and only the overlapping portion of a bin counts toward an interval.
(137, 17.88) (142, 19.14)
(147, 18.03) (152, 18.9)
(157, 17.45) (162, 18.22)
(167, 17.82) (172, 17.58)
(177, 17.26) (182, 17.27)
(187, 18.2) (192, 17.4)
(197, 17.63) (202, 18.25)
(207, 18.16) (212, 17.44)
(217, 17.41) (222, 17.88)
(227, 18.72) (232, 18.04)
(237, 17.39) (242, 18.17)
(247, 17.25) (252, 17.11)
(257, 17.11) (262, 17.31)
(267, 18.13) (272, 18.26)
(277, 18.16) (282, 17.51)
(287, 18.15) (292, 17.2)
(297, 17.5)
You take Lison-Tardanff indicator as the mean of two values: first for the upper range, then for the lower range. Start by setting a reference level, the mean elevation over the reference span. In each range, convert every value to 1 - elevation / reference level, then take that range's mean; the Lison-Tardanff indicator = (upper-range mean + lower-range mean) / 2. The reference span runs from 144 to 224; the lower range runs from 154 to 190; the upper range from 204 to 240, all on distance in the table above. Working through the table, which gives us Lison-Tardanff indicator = 0.002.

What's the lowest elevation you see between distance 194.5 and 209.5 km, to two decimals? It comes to 17.63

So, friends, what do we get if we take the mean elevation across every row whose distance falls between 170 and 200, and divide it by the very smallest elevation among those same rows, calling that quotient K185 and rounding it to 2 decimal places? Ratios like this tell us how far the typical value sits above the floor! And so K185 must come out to 1.02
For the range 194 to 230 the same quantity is 1.03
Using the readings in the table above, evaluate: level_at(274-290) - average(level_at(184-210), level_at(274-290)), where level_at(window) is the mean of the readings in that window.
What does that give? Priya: 0.0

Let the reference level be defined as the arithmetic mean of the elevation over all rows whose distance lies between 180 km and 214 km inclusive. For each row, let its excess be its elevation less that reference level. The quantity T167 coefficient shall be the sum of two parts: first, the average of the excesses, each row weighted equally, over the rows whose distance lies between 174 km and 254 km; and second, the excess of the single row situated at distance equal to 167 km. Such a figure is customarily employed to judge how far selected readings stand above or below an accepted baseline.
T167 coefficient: 0.0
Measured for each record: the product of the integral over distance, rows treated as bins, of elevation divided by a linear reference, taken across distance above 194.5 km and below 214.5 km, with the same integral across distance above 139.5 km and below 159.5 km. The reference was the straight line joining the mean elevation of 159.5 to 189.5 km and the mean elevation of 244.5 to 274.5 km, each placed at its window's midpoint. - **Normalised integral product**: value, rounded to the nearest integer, 418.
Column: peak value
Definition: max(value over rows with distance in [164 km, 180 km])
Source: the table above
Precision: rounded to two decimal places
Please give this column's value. 17.82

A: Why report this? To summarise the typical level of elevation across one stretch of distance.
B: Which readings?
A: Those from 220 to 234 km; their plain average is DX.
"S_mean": 18.2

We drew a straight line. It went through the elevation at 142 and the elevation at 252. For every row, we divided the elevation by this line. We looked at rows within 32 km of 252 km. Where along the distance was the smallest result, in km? 252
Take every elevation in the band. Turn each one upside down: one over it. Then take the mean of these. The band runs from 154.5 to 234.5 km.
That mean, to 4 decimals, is 0.0562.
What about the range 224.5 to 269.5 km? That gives 0.0566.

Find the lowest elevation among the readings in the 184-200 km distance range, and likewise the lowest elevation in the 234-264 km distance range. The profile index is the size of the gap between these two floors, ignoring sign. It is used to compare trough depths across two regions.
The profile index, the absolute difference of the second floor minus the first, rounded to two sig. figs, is 0.29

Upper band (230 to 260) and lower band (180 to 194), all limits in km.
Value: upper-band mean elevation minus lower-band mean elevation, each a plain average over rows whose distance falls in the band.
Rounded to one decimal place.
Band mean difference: -0.1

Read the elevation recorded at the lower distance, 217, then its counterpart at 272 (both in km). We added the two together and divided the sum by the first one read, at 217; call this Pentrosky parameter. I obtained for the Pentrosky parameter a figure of 2.05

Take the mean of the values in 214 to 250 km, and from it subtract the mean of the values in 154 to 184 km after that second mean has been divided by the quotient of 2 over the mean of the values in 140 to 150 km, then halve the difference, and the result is -72.9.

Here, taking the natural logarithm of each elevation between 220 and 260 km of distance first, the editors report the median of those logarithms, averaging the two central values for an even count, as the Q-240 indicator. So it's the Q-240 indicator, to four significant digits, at 2.870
